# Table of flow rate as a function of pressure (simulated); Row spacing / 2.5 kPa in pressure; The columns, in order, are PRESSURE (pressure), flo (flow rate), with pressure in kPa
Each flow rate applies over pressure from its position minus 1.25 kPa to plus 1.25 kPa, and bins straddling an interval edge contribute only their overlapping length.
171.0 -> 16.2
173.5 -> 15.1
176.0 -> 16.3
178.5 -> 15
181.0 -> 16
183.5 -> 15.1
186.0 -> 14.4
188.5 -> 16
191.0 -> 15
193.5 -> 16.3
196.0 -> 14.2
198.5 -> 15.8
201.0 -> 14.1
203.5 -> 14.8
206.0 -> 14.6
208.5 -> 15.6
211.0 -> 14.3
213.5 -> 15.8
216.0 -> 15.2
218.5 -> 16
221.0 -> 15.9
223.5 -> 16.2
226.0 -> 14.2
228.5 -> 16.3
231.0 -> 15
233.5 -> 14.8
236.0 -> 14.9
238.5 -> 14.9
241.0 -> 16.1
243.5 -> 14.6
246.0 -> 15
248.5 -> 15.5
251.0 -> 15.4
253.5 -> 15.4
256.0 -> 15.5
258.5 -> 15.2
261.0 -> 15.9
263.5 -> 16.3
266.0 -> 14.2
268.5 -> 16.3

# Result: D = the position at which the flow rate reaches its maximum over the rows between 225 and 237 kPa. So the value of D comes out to 228.5 kPa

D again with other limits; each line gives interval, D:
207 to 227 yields 223.5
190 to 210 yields 193.5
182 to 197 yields 193.5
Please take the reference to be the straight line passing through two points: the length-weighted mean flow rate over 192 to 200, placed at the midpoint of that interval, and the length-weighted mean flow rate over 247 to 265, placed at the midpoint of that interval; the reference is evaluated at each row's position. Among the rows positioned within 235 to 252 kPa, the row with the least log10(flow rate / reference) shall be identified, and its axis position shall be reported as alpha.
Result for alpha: 243.5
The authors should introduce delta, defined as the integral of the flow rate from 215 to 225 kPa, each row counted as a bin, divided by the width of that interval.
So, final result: 15.8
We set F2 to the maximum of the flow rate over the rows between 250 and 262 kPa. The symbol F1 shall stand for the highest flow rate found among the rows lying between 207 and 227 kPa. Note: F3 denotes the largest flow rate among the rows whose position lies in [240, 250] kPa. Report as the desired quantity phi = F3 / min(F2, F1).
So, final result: 1.01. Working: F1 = 16.2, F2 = 15.9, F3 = 16.1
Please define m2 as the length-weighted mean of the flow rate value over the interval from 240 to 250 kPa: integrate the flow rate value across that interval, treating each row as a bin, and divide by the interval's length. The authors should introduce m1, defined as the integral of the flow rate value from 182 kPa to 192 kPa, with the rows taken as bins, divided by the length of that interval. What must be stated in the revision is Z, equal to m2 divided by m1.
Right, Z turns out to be 1.01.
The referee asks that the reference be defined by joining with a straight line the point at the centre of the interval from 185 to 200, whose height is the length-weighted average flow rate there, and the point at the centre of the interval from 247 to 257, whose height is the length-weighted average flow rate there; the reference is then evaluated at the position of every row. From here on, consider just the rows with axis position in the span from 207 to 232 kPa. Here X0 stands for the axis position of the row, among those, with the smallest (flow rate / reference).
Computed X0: 226.0 kPa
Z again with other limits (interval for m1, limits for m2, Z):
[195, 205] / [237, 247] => 1.03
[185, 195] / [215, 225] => 1.02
